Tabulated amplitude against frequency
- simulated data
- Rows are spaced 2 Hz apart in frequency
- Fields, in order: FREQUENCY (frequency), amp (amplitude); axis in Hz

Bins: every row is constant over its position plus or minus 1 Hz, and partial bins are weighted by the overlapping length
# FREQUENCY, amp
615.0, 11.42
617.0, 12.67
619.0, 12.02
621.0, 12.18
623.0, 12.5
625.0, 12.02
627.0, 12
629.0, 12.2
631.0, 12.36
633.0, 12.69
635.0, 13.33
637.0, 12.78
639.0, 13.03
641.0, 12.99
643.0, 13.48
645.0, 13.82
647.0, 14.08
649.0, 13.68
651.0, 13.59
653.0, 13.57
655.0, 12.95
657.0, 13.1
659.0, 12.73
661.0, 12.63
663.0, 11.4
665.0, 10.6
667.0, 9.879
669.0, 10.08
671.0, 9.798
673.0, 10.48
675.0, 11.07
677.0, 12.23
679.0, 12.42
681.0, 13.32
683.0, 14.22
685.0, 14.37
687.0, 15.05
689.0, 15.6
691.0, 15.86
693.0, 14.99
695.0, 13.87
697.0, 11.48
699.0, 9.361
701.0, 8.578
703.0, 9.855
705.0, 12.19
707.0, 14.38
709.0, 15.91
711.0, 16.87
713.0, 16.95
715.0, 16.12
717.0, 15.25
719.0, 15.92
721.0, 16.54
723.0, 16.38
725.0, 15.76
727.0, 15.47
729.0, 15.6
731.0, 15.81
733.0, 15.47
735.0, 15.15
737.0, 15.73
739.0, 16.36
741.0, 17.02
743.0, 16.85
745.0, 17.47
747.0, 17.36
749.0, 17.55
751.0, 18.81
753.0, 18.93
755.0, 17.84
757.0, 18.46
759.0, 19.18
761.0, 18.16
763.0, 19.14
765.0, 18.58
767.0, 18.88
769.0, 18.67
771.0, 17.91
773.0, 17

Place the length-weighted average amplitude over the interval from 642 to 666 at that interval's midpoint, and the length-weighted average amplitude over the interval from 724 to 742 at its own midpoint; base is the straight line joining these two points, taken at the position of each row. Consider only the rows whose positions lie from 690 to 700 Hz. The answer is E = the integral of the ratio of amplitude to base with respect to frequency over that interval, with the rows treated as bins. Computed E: 9.1 Hz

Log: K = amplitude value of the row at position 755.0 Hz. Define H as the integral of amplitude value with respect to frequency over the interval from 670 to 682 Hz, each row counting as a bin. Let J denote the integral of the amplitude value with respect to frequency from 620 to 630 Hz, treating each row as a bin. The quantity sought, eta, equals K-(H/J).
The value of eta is 17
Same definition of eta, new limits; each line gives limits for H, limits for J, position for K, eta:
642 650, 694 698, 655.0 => 11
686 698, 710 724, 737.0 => 15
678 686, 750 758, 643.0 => 13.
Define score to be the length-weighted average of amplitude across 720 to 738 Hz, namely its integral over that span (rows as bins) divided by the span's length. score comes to 15.8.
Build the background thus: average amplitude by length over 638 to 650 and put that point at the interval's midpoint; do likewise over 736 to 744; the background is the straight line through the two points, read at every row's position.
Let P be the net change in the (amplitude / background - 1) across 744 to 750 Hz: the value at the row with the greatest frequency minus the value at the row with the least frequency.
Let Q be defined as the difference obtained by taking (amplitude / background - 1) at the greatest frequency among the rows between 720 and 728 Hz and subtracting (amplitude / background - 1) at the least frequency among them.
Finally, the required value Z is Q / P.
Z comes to 26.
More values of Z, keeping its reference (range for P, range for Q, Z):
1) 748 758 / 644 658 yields -2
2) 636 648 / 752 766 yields -1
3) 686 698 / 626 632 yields 0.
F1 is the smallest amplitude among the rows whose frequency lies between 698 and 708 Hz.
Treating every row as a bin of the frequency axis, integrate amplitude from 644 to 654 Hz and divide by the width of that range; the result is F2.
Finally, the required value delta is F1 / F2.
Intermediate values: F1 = 8.578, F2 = 13.7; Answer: 0.62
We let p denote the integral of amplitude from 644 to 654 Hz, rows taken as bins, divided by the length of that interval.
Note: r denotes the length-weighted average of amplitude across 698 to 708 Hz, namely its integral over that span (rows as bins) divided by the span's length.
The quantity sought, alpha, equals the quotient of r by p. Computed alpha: 0.79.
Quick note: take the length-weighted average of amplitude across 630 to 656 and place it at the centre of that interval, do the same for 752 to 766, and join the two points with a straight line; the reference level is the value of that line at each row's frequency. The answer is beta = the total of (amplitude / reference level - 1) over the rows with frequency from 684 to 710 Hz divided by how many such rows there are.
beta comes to -0.161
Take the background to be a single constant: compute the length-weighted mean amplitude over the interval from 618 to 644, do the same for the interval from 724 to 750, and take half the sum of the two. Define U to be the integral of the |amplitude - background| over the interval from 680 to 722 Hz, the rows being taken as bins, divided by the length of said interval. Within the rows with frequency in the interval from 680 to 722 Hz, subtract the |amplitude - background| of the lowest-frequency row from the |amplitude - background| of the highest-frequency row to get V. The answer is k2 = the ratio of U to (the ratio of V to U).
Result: 3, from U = 1.9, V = 1.0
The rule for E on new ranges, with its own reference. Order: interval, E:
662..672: 7.7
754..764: 11.1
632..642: 10.5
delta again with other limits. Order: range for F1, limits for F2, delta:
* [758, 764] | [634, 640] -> 1.39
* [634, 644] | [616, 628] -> 1.04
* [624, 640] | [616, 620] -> 0.97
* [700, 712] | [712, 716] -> 0.52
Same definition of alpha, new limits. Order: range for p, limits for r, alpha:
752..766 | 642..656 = 0.73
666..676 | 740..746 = 1.67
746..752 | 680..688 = 0.80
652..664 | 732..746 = 1.28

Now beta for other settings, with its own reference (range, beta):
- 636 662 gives -0.019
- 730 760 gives -0.044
